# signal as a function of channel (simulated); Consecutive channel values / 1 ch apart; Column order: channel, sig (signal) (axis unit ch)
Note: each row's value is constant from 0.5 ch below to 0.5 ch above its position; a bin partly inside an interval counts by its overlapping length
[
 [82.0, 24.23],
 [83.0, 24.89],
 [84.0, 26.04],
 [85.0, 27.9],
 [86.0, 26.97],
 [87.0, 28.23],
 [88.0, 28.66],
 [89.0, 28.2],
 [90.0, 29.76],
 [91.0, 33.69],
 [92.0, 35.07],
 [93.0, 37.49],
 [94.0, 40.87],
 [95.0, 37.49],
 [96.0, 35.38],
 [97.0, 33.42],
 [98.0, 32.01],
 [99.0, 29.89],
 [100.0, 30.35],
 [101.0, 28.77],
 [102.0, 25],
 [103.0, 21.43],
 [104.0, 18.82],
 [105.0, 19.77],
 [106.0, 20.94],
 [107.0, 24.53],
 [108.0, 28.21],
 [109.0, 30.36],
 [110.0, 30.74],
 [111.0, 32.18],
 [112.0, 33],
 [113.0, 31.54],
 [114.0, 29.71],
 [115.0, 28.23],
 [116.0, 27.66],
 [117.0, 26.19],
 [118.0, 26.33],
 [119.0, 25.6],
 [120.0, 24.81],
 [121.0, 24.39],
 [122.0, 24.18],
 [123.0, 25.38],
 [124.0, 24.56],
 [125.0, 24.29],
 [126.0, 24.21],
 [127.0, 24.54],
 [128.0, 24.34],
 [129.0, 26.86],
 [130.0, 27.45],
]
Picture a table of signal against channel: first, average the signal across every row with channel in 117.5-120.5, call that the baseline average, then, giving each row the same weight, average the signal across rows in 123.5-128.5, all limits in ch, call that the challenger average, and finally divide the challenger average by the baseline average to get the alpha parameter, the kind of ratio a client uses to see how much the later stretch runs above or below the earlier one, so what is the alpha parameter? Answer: 0.95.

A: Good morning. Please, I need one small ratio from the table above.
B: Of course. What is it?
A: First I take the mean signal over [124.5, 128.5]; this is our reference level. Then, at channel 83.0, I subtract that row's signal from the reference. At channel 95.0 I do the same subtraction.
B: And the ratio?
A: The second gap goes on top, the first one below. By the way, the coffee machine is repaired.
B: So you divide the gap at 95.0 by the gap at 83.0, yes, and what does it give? 24.1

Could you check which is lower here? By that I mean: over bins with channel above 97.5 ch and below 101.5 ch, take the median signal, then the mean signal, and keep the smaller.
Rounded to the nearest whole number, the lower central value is 30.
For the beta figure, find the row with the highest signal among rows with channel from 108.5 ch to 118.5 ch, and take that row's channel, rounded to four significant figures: 112.0 ch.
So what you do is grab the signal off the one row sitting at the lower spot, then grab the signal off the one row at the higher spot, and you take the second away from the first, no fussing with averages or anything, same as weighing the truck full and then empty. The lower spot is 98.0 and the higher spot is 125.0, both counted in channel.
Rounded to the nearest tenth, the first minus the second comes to 7.7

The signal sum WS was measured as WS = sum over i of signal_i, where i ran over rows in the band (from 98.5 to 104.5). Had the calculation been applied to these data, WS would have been 154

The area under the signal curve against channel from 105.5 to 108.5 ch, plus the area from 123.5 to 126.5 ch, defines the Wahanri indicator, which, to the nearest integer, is 147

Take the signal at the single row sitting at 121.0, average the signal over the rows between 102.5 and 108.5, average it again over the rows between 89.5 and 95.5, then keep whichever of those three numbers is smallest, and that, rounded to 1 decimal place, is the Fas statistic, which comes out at 22.3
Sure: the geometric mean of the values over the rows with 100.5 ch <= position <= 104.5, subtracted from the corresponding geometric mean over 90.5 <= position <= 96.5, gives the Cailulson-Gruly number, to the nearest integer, 13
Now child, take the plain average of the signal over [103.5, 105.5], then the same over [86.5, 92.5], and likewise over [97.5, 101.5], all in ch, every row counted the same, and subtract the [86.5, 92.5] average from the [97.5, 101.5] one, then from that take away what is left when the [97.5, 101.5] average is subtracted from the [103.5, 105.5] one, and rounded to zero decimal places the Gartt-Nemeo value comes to 11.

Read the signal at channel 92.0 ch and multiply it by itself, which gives 1230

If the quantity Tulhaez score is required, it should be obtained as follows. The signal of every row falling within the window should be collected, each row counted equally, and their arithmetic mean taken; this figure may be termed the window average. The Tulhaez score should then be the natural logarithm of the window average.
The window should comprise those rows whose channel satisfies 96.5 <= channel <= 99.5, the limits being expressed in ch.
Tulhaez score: 3.46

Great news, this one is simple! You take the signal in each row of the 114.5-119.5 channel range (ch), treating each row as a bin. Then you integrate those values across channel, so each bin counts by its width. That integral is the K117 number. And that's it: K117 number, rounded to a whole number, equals 134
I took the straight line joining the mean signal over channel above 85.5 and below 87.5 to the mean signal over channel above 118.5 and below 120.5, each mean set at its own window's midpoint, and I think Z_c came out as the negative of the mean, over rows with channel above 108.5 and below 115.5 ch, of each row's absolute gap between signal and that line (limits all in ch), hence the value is -5.07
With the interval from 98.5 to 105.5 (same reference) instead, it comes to -4.23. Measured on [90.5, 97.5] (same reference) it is -9.15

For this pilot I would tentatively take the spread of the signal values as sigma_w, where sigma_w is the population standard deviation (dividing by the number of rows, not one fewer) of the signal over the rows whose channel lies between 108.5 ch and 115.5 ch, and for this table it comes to 1.5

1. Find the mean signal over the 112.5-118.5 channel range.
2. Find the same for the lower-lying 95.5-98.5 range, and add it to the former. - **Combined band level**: 61.9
